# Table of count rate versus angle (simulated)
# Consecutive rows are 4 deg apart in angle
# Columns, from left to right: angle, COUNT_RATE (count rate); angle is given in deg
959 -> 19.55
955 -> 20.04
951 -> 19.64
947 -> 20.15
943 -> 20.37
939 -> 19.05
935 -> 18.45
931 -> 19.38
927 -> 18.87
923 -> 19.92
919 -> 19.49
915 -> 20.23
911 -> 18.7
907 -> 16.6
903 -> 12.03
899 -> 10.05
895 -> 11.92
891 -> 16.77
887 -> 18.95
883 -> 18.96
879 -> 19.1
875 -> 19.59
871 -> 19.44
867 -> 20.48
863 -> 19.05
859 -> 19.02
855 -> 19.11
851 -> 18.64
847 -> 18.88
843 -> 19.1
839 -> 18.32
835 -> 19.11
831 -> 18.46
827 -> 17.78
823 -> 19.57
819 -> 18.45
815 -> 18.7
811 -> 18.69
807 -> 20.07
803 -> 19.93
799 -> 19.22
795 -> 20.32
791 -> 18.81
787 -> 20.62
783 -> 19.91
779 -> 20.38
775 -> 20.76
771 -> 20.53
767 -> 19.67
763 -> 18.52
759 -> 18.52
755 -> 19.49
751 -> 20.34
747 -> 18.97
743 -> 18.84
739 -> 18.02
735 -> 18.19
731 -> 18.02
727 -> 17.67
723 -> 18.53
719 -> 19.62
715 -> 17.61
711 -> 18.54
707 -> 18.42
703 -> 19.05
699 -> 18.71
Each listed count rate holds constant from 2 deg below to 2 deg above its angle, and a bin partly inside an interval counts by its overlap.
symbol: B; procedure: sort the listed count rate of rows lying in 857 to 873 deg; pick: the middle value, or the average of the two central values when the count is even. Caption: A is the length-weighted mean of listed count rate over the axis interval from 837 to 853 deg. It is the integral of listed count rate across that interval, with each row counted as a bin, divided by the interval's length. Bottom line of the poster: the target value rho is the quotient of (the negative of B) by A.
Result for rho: -1.03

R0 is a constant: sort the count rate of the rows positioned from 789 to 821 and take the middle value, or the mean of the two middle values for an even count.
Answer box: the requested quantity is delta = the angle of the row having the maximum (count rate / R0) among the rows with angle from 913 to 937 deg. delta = 915 deg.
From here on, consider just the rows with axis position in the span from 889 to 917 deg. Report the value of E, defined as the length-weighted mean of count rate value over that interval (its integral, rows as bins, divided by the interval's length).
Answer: 15.2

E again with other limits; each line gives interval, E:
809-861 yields 18.8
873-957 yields 18.0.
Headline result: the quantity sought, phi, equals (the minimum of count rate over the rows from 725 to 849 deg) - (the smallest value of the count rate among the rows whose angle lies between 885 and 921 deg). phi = 7.6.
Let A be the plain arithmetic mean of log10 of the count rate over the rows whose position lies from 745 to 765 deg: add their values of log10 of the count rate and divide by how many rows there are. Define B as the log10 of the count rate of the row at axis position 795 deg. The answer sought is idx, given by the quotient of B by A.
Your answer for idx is 1.02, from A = 1.28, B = 1.31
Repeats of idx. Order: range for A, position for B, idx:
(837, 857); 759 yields 0.99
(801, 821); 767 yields 1.01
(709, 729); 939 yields 1.01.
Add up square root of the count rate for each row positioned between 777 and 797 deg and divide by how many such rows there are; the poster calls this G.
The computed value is 4.47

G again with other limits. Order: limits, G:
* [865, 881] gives 4.43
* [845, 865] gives 4.35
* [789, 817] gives 4.40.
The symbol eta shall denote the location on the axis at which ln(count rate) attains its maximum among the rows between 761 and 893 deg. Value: 775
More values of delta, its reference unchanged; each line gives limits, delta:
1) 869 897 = 875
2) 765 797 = 775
